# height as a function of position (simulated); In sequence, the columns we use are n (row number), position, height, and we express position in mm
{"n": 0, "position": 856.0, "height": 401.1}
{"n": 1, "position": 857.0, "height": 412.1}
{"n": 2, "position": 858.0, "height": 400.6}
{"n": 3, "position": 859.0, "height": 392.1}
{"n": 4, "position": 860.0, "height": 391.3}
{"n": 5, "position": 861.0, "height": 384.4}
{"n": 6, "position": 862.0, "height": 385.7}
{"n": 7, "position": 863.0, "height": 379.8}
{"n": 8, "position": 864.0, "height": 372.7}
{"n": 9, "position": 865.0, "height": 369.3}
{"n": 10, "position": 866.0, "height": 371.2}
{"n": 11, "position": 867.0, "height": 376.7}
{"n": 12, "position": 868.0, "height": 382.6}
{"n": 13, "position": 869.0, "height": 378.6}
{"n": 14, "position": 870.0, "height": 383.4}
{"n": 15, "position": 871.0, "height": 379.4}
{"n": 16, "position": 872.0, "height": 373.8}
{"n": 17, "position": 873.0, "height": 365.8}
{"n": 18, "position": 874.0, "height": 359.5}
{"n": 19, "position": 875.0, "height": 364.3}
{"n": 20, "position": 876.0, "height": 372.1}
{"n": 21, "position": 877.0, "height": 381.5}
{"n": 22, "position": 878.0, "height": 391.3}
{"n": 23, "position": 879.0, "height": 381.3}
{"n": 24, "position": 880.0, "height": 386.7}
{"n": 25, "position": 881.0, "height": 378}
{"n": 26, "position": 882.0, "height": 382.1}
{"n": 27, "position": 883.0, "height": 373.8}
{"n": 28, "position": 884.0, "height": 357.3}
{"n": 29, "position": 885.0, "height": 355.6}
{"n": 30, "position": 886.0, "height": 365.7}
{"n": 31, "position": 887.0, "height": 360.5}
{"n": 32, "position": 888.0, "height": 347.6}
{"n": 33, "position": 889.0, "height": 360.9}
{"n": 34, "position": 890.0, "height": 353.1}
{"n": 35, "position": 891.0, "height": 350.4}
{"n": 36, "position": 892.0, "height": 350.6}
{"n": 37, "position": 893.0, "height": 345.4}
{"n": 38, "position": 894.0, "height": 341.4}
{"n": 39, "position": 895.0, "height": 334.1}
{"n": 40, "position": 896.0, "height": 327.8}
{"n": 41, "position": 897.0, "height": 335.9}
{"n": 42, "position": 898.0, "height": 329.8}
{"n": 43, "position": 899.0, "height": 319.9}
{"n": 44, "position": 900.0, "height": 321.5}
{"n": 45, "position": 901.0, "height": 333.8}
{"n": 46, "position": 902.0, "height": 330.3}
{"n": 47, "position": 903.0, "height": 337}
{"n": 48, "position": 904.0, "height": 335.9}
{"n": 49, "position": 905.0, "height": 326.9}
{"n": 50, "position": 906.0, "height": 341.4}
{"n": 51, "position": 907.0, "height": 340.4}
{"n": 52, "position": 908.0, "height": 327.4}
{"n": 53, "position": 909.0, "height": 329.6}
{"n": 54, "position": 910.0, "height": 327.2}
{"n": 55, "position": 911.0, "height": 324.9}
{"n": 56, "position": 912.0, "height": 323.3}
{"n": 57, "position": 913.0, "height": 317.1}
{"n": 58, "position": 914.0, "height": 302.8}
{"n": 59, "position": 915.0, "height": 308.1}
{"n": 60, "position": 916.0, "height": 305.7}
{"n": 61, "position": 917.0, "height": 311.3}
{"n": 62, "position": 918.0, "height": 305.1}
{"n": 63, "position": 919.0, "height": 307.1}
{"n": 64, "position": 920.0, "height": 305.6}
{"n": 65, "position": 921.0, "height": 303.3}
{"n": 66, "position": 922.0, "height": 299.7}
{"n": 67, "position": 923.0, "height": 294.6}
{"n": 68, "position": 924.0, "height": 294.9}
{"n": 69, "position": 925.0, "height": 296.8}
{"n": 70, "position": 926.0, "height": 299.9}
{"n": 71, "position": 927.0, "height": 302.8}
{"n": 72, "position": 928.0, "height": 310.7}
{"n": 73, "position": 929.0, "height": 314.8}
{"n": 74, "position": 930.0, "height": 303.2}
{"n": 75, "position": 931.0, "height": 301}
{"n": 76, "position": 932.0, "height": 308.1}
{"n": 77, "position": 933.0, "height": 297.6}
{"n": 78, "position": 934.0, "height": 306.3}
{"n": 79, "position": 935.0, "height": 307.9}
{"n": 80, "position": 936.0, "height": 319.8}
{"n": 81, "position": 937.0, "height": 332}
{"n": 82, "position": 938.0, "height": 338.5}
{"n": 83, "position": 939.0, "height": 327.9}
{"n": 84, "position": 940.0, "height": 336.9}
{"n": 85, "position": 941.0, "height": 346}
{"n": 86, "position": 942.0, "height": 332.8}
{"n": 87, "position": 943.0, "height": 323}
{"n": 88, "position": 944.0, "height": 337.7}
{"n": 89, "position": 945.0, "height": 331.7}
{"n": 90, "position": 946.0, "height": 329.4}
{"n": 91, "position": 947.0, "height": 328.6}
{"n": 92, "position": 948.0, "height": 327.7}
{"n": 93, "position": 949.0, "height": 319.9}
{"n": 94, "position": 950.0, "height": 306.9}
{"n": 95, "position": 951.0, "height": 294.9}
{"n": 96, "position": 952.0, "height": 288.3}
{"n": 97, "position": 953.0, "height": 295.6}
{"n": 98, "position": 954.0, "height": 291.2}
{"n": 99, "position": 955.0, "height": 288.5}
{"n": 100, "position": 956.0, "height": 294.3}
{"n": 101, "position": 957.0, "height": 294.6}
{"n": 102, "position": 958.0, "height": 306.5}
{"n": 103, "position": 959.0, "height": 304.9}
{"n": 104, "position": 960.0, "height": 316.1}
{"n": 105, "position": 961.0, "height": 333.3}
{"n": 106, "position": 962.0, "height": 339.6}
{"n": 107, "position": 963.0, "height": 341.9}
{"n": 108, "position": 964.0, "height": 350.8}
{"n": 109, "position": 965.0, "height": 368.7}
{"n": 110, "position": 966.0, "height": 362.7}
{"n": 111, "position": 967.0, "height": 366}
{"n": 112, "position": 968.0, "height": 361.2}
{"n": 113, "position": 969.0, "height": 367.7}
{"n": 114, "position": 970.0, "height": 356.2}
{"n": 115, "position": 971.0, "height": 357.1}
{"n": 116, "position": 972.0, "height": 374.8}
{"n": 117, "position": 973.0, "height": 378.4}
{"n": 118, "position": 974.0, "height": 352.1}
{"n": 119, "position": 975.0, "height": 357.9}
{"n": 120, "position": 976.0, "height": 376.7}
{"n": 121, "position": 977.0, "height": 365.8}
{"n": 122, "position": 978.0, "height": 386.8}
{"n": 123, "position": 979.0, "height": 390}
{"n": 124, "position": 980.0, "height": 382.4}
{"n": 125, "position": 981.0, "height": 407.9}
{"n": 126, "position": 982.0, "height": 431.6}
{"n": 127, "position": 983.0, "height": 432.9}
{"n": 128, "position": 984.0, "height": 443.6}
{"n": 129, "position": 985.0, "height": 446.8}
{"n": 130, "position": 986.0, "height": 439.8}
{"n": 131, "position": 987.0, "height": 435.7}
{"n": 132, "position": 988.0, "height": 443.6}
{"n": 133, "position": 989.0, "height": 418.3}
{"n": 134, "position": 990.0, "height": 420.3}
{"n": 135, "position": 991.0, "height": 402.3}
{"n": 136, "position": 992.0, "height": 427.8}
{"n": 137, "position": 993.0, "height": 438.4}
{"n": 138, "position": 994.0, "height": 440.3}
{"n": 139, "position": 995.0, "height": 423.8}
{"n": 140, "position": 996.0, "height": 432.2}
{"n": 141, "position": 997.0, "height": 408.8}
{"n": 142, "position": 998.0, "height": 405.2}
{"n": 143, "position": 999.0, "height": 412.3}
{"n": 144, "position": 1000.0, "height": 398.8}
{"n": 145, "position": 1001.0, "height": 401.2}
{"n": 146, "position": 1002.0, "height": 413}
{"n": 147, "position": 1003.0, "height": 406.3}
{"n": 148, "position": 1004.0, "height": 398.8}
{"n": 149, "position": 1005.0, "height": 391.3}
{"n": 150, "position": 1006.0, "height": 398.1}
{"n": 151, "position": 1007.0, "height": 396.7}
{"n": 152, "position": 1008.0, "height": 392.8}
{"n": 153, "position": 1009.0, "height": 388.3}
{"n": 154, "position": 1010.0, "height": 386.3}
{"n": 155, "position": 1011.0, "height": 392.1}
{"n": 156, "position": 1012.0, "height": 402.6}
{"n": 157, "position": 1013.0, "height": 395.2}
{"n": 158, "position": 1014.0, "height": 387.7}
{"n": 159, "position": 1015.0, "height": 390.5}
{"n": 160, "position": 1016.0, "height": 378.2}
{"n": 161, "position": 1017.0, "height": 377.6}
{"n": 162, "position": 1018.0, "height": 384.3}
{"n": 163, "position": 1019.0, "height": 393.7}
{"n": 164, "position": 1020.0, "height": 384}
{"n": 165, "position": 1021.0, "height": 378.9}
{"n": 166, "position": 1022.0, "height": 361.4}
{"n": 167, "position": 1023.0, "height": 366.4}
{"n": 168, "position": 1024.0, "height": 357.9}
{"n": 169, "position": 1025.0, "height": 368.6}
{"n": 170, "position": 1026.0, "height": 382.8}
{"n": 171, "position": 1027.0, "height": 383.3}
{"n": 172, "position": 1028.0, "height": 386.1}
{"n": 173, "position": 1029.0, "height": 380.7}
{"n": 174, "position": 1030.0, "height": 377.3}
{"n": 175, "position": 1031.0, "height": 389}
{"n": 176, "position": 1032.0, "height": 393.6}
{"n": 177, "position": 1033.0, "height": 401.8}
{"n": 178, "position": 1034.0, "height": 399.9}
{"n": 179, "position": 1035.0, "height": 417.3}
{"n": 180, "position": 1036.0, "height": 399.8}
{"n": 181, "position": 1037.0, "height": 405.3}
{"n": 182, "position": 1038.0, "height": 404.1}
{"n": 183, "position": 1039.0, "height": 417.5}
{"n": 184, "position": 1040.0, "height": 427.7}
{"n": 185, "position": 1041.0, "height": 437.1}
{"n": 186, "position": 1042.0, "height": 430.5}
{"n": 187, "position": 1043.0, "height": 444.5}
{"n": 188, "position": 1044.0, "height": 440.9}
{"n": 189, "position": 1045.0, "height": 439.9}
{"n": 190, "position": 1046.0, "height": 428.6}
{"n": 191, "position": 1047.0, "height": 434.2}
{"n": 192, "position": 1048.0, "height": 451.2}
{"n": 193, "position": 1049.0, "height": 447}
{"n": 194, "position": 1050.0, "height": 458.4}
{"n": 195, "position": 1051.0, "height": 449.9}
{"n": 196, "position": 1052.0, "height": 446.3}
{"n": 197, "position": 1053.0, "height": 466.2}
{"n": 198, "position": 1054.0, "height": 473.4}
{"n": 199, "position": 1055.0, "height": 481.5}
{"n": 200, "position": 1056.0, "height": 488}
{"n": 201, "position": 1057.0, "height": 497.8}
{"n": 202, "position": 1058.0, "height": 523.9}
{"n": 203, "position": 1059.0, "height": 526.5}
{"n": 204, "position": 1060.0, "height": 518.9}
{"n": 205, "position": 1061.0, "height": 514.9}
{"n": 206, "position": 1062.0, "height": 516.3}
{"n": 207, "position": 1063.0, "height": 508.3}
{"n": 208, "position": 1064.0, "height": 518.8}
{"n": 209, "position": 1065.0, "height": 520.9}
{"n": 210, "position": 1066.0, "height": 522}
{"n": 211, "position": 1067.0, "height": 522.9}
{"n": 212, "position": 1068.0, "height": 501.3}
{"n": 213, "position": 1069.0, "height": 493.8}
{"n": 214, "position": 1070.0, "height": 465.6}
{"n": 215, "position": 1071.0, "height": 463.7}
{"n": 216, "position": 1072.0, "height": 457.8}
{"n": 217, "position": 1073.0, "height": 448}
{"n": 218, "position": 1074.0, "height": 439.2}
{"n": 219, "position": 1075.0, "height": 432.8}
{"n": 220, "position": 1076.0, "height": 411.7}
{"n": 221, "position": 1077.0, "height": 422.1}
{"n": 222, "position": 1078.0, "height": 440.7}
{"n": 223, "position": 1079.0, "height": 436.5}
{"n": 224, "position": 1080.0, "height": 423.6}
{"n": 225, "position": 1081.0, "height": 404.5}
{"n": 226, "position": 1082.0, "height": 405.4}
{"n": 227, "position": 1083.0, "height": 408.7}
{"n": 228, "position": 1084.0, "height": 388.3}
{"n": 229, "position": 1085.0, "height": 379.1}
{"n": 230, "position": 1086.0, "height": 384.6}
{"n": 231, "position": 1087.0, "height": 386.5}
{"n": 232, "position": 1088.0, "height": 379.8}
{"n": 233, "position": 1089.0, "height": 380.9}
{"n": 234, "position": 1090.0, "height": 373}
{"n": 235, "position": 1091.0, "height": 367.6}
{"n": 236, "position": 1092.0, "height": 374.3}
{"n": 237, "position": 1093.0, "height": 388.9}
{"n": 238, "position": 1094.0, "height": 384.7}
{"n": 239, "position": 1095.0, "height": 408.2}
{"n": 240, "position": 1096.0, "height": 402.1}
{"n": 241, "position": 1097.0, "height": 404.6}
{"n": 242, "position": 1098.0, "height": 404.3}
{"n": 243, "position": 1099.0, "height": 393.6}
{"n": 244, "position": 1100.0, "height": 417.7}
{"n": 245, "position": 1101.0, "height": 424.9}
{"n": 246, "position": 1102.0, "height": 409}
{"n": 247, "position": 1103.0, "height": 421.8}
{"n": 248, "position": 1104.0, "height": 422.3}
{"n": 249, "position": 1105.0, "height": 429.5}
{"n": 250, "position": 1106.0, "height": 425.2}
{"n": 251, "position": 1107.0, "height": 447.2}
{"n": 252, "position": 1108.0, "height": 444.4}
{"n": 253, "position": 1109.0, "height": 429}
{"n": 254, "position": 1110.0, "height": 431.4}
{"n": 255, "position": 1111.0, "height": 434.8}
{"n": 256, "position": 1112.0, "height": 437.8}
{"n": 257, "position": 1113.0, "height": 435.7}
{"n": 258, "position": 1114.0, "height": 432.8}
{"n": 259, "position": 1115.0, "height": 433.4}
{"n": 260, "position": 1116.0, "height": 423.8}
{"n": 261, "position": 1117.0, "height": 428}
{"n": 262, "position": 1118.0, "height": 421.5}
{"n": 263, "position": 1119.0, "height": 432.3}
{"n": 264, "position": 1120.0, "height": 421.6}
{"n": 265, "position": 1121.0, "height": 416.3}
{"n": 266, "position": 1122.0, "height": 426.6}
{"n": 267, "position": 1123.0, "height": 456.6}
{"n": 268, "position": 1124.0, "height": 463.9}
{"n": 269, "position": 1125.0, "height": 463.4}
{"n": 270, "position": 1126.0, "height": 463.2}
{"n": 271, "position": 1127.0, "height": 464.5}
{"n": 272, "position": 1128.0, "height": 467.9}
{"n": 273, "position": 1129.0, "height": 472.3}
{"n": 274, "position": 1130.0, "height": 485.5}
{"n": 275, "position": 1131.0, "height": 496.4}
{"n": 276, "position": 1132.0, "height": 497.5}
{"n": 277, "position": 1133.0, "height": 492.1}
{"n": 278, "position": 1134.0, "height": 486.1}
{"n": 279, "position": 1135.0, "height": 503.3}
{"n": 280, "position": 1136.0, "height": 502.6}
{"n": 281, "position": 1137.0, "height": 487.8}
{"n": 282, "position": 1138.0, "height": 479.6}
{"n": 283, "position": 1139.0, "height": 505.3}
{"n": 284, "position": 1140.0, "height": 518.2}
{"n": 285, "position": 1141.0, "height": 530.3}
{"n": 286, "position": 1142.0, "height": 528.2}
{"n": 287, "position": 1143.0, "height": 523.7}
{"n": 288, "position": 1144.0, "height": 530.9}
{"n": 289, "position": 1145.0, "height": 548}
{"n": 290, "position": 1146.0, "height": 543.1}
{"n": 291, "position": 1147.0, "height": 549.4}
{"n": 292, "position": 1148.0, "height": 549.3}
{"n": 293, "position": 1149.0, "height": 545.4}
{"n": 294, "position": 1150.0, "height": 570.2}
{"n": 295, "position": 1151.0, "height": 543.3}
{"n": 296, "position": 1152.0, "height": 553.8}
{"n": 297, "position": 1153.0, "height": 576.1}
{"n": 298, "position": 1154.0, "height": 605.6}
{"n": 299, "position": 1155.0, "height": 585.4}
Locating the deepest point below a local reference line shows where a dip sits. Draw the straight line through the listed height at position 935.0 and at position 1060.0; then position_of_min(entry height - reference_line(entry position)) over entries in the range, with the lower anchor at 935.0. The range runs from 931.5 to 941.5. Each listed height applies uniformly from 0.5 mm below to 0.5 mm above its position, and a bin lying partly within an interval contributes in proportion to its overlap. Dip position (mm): 933.0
